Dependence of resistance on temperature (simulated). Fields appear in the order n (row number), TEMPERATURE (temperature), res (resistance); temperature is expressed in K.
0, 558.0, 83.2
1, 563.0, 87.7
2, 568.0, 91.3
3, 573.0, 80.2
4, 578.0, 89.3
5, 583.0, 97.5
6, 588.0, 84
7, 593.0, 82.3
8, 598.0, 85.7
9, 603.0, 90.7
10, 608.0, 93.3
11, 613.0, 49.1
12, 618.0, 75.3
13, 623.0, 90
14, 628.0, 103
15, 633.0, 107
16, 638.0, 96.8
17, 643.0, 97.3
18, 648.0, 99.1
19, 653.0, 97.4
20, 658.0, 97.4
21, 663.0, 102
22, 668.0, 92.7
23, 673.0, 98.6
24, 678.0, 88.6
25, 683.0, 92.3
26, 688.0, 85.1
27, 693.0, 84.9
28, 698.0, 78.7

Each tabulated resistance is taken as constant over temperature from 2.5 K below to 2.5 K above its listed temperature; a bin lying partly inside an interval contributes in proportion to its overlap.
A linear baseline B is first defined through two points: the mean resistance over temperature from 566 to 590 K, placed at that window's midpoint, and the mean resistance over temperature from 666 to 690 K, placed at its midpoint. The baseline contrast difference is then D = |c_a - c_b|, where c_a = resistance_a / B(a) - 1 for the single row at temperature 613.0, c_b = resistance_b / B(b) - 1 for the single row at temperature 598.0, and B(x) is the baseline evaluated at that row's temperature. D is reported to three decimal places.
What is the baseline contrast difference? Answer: 0.414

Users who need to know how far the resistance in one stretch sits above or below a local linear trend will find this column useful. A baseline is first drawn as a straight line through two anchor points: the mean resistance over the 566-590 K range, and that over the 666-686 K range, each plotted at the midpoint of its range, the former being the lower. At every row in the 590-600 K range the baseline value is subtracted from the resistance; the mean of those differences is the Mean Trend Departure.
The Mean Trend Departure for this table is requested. -5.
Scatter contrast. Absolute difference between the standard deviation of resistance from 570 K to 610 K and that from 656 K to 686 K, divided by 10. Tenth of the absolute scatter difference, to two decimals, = 0.10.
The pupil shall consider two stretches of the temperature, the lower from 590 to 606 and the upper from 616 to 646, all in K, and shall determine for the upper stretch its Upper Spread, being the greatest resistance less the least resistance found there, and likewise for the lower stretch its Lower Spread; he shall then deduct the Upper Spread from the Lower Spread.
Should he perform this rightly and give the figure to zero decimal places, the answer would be -23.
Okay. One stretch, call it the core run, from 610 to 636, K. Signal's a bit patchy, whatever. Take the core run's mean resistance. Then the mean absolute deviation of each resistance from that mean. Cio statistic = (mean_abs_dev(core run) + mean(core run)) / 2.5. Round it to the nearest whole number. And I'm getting 41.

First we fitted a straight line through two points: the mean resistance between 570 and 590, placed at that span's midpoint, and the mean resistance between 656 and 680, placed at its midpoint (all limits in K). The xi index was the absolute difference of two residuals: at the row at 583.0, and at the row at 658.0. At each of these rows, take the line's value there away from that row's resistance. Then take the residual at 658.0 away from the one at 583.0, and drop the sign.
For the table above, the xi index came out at 7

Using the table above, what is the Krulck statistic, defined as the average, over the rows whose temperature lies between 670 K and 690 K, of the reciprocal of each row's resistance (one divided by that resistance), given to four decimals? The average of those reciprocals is 0.0110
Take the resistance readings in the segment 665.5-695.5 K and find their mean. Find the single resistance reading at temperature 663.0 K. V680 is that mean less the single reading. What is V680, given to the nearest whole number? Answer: -12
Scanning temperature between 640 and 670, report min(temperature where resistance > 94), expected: 643.0 K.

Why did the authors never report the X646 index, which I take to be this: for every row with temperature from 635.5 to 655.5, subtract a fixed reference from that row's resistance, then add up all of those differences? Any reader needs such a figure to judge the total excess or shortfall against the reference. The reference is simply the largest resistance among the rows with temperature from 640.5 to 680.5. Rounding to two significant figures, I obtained -17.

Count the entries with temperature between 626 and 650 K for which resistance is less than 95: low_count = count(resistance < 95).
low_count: 0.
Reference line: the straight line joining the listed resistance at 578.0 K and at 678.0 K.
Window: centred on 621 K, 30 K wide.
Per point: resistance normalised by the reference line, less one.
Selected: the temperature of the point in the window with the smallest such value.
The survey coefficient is 613.0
